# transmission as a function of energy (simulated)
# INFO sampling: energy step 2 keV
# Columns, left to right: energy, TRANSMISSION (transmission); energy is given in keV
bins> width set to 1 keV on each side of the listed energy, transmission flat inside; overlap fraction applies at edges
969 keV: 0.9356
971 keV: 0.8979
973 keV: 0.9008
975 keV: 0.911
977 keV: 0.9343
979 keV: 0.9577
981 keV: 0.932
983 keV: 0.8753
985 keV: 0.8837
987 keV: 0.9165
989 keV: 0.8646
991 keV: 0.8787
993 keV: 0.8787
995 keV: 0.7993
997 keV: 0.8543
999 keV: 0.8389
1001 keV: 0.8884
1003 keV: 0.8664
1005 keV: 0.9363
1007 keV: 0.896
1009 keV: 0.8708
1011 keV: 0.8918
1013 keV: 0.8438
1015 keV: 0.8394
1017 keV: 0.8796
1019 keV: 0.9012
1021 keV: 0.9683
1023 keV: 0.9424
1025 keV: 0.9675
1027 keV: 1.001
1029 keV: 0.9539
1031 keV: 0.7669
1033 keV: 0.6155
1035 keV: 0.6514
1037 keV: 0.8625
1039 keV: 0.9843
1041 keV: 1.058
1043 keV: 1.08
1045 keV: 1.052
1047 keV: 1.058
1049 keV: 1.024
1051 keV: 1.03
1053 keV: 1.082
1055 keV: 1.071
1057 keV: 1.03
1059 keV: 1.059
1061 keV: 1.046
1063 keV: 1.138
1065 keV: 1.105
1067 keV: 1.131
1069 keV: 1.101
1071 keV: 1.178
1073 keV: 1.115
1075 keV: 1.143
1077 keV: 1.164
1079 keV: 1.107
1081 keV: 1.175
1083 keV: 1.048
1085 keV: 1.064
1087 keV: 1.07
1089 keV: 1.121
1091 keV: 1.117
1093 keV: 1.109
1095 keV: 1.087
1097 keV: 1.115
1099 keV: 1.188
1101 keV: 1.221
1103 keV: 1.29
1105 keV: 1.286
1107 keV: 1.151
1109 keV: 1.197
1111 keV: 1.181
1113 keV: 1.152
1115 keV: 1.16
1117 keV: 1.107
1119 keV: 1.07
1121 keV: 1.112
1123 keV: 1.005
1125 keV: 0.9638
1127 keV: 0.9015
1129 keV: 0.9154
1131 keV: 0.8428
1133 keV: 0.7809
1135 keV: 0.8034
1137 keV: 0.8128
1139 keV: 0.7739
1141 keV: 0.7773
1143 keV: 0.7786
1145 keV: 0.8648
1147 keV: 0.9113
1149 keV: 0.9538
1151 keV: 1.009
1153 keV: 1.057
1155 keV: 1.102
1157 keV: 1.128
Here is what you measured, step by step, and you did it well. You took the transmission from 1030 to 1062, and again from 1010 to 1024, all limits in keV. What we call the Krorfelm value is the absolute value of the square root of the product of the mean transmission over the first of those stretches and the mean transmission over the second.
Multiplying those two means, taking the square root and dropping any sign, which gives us 0.93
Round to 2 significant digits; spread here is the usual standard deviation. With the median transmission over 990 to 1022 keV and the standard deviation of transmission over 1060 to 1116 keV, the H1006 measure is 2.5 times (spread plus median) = 2.3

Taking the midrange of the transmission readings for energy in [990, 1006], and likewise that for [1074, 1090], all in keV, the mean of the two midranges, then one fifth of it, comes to 0.198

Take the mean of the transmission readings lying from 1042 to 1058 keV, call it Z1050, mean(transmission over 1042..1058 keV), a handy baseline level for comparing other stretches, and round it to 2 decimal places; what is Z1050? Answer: 1.05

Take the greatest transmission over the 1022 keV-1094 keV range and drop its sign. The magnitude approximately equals 1.18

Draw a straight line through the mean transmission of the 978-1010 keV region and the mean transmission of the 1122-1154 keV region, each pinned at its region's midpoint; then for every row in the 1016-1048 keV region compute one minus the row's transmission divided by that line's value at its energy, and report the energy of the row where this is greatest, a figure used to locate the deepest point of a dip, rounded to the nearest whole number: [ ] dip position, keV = 1033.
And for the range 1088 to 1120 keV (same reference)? 1119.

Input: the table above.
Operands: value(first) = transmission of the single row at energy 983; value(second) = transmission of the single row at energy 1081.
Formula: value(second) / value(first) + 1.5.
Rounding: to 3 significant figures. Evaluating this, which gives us 2.84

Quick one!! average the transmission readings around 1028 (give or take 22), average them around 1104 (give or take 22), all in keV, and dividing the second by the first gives 1.23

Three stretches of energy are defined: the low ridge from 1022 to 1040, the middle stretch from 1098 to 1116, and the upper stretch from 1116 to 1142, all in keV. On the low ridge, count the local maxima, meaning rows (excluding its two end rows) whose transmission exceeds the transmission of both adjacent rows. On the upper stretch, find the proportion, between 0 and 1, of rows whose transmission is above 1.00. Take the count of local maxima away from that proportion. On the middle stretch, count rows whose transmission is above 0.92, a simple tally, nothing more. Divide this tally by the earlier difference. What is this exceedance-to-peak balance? -13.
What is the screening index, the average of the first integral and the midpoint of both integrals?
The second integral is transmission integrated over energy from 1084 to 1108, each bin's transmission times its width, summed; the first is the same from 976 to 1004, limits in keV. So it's 25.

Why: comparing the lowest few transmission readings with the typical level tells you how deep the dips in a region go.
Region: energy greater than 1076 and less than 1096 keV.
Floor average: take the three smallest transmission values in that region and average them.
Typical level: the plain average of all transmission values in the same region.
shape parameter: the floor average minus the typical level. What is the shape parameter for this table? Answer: -0.046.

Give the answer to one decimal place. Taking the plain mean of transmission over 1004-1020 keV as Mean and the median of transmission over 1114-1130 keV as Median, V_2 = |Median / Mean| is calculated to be 1.2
